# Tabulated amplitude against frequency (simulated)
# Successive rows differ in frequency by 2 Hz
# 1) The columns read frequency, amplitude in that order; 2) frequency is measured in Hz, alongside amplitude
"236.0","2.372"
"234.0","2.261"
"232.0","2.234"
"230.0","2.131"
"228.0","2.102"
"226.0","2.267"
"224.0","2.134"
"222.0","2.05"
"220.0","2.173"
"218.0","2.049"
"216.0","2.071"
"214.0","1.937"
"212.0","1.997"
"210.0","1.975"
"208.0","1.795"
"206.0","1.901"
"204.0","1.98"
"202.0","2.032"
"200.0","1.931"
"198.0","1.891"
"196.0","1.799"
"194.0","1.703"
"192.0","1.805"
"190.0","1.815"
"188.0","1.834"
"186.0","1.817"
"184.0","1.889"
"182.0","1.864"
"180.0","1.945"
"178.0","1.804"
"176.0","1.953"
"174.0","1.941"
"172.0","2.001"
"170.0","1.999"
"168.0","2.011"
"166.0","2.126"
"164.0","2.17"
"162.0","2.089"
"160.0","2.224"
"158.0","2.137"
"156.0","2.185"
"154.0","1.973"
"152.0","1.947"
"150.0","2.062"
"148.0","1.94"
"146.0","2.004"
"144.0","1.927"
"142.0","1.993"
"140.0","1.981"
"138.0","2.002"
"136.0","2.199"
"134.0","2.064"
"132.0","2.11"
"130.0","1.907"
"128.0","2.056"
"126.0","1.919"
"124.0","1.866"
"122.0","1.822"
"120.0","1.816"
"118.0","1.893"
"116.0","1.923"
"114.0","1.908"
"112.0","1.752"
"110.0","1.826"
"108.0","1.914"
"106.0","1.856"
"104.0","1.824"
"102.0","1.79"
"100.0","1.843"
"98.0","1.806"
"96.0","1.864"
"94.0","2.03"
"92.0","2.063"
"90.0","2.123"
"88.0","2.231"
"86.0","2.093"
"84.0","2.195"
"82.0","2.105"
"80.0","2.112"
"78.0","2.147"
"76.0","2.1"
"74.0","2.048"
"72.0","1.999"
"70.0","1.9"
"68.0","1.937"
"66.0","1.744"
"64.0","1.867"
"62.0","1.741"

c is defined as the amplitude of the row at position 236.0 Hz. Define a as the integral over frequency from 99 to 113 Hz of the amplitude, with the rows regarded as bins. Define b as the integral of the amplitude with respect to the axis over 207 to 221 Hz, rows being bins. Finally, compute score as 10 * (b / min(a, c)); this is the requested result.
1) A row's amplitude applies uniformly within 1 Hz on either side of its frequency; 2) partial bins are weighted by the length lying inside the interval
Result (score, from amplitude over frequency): 118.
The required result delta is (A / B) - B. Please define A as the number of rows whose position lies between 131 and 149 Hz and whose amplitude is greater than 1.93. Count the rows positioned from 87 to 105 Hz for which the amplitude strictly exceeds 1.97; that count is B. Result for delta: -2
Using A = 8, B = 4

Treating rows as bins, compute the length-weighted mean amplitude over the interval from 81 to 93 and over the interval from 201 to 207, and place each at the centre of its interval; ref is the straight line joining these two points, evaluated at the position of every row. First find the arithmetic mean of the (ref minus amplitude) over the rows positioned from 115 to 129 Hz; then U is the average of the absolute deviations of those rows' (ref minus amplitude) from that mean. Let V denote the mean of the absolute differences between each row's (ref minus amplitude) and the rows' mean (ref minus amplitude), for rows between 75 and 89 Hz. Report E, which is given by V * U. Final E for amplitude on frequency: 0.0026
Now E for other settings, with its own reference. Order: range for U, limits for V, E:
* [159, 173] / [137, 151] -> 0.0022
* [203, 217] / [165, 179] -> 0.0039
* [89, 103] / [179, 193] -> 0.0041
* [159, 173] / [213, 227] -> 0.0059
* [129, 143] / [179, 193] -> 0.0026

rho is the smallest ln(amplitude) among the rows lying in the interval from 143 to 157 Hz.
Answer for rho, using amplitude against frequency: 0.656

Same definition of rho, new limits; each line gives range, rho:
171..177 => 0.663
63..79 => 0.556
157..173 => 0.693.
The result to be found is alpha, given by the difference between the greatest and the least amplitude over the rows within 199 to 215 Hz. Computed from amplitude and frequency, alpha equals 0.24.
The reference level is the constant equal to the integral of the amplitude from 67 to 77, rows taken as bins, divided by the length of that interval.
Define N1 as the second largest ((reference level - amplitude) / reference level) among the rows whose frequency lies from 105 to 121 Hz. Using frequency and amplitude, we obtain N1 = 0.09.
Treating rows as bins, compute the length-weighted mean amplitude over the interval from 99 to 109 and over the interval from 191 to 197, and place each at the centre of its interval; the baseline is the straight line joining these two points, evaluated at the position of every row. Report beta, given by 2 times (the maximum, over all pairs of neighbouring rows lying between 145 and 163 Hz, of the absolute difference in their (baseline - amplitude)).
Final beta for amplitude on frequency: 0.43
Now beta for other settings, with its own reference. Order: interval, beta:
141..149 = 0.16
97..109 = 0.12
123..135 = 0.41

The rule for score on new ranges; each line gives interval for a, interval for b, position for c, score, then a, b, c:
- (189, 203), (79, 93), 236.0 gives 126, 26.0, 30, 2.372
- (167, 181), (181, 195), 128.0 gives 124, 27.3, 25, 2.056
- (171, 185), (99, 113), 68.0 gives 132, 26.8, 26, 1.937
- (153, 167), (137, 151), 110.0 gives 152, 29.8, 28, 1.826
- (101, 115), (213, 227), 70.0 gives 155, 25.7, 29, 1.9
